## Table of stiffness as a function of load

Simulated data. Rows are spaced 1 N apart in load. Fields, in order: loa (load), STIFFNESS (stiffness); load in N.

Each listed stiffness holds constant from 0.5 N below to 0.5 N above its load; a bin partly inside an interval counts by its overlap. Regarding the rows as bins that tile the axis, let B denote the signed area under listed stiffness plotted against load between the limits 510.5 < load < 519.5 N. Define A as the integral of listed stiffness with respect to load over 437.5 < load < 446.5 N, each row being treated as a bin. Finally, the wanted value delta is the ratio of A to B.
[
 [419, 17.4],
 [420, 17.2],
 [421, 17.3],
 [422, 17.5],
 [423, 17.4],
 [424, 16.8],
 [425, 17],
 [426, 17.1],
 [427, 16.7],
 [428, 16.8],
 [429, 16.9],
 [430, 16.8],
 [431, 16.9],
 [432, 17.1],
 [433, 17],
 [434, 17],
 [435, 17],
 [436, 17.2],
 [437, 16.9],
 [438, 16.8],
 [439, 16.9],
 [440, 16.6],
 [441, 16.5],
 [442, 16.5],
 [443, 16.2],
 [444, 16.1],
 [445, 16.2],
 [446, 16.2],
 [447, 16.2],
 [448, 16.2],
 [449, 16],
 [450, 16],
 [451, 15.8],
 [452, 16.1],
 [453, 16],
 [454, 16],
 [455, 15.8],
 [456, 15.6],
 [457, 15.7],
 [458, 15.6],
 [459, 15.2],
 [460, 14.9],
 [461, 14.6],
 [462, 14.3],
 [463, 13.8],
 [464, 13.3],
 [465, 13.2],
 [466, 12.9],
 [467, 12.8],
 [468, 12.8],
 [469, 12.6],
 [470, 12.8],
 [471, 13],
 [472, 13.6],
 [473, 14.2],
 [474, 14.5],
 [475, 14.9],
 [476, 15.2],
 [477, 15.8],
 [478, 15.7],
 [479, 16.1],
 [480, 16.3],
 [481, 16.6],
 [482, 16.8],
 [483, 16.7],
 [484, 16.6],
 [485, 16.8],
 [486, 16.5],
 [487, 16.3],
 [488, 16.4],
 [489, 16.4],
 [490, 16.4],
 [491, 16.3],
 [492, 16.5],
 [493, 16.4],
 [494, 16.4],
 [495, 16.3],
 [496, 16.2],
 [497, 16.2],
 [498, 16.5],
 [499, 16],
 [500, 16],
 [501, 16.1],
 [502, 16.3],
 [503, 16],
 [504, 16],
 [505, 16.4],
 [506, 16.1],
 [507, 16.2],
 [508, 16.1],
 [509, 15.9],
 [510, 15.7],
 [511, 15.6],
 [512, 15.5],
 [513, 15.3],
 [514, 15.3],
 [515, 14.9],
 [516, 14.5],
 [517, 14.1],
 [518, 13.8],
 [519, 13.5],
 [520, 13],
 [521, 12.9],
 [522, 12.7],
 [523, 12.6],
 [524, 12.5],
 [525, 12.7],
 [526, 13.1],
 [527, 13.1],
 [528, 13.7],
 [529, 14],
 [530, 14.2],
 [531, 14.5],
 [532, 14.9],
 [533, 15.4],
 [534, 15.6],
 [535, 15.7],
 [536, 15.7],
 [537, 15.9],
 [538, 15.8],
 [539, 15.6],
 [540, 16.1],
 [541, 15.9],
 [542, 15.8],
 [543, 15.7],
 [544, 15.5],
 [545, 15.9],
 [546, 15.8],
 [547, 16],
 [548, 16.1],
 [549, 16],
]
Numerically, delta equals 1.12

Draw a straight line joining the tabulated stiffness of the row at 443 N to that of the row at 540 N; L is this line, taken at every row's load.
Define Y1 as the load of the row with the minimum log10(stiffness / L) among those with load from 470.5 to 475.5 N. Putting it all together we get 471 N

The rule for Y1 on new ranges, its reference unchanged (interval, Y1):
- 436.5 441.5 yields 441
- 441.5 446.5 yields 444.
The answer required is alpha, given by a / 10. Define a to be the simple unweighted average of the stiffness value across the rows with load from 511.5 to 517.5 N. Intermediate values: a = 14.9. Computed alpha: 1.49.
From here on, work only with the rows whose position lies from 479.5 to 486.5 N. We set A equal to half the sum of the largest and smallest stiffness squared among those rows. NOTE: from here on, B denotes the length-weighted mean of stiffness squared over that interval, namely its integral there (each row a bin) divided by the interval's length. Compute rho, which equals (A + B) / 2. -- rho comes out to 275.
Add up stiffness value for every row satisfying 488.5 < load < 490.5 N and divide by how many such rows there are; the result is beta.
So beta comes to 16.4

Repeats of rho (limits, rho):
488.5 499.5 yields 265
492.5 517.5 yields 243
